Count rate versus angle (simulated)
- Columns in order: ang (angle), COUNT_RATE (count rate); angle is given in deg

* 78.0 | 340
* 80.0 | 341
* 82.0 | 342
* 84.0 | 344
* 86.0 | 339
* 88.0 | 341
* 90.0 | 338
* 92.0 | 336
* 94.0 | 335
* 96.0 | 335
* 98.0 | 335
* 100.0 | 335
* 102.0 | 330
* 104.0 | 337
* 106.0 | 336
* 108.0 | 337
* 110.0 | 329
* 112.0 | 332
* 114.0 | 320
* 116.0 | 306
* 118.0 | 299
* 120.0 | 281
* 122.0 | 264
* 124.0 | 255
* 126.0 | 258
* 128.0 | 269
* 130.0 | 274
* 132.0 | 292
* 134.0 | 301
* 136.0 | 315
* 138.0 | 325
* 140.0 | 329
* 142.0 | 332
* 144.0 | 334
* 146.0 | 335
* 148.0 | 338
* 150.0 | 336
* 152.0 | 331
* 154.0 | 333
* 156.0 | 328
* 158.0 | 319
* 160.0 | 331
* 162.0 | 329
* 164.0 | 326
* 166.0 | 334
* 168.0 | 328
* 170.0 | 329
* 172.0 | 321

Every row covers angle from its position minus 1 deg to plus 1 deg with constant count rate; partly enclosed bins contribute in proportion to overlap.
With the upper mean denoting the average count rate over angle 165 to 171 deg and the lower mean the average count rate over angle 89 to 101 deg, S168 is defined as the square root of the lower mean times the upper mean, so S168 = 333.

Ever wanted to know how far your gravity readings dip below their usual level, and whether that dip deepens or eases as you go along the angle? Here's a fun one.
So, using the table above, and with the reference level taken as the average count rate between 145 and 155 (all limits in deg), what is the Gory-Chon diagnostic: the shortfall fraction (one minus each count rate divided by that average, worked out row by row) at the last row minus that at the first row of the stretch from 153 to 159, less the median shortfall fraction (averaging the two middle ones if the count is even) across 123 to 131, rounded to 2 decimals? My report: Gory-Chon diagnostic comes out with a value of -0.17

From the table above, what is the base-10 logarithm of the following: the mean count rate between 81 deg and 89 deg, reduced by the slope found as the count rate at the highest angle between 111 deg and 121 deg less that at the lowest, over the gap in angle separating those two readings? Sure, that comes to 2.541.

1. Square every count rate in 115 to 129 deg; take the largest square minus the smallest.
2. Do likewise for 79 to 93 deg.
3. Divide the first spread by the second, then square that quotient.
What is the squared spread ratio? 27.7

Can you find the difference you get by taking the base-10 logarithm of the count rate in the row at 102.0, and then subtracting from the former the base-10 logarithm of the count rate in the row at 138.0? 0.007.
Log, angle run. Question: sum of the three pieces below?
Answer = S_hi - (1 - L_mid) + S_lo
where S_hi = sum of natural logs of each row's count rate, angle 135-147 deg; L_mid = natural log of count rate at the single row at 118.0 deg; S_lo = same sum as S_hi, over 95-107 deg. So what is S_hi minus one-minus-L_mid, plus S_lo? 74.3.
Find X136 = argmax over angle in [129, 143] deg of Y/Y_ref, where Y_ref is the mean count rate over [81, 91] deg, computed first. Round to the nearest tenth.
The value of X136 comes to 142.0 deg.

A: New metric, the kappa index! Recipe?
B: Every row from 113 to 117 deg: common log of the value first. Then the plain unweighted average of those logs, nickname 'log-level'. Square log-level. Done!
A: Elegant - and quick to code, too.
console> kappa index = 6.227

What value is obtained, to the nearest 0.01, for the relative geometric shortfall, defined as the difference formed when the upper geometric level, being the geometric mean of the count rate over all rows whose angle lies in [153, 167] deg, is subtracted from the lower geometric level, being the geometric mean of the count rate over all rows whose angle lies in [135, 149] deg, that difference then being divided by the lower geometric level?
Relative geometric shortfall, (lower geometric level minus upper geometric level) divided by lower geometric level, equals 0.00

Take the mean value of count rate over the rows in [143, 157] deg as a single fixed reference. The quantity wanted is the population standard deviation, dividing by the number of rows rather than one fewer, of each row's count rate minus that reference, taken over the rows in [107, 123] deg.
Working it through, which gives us 24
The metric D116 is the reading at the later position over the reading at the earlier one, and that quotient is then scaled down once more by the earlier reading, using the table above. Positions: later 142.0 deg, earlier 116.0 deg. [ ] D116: 0.0035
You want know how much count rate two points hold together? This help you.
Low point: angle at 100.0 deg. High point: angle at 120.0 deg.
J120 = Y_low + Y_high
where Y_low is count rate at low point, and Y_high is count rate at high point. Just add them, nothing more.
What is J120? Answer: 616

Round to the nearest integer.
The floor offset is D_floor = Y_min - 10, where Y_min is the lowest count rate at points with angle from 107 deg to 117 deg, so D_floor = 296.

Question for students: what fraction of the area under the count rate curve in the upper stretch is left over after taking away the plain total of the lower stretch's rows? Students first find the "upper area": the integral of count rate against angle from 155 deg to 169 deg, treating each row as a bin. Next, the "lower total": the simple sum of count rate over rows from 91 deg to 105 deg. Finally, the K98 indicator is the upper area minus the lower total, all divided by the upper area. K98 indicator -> 0.490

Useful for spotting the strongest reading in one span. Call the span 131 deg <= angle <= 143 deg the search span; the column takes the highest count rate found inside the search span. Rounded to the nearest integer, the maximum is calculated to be 332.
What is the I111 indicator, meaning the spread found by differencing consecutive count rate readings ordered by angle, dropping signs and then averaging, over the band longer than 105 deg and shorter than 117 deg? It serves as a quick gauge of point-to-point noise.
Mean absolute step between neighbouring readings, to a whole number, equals 8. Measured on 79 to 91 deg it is 3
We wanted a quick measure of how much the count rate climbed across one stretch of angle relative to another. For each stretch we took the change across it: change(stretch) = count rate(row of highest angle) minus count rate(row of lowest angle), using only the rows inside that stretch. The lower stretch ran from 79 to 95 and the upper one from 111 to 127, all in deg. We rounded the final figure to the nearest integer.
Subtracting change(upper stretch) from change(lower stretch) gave 68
